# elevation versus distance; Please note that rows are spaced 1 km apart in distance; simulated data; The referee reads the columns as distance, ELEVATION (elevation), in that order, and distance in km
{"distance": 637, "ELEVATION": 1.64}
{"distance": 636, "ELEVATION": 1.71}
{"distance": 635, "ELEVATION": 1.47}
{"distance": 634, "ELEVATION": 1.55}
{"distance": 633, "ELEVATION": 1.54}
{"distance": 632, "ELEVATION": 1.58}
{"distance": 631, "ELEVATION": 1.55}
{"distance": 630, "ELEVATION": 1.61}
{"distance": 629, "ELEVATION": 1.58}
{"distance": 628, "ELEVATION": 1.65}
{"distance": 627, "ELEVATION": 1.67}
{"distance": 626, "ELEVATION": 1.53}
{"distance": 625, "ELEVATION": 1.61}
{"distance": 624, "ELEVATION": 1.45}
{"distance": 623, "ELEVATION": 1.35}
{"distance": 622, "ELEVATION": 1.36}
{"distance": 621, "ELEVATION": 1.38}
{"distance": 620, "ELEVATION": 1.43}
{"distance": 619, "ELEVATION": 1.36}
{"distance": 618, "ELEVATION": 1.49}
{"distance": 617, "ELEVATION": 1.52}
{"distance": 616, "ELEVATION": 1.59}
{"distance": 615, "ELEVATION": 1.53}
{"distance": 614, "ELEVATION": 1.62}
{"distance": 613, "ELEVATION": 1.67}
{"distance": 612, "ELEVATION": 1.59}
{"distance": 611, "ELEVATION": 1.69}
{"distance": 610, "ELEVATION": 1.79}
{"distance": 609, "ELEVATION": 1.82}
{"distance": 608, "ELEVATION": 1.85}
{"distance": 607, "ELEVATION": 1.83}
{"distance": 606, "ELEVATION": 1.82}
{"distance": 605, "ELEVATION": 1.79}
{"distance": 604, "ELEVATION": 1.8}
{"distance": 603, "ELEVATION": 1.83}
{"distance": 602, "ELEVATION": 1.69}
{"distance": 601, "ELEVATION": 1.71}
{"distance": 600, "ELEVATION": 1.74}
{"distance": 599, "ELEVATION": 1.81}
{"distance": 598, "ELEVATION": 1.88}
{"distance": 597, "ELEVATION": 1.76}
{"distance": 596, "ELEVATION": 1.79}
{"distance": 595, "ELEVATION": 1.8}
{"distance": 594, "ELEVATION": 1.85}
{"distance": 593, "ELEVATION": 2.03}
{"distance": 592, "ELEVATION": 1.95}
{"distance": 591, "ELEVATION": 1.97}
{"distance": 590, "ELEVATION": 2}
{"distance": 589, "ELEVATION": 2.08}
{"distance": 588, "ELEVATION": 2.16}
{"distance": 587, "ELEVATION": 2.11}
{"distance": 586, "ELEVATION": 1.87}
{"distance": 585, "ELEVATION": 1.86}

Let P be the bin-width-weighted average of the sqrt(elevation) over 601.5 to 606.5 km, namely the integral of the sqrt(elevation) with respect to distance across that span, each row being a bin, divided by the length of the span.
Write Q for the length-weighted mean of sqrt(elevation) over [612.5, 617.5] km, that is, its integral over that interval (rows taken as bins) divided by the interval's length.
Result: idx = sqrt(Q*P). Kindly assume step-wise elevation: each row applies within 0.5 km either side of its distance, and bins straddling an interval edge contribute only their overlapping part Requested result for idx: 1.30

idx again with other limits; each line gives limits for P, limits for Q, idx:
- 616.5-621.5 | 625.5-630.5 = 1.23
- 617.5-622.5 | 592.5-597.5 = 1.27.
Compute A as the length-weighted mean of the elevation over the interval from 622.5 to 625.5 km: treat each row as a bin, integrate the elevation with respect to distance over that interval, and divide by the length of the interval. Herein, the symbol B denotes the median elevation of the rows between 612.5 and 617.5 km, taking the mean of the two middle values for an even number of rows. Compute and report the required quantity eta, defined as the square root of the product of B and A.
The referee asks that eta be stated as 1.53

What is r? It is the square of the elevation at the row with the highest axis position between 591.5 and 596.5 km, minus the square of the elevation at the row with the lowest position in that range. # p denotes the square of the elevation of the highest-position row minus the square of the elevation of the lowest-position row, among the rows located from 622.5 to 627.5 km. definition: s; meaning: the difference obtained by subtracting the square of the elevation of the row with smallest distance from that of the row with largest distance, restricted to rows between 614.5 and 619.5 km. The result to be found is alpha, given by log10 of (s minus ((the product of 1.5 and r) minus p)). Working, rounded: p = 1.0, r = -0.60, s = -0.5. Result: 0.1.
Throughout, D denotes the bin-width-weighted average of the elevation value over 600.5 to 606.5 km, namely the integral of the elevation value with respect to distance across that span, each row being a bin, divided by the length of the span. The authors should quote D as 1.77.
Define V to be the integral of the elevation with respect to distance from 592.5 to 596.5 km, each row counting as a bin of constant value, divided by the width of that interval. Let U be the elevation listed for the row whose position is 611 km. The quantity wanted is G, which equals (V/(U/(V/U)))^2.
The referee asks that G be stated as 1.5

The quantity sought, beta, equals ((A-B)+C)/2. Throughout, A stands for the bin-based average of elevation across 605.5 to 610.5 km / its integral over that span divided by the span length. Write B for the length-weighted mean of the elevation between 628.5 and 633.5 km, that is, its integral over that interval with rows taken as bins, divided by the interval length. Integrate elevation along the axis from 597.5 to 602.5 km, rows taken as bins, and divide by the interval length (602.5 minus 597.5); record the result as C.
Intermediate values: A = 1.82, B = 1.6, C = 1.77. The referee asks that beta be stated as 1.01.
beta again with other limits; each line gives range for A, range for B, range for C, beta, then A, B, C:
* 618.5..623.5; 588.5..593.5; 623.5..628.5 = 0.48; 1.38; 2.0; 1.58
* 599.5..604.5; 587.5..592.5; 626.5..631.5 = 0.67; 1.75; 2.0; 1.61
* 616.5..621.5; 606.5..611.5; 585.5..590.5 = 0.84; 1.44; 1.8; 2.04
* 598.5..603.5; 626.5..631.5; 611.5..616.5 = 0.87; 1.76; 1.6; 1.60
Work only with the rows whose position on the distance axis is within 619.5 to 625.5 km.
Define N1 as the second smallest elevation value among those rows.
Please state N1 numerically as 1.36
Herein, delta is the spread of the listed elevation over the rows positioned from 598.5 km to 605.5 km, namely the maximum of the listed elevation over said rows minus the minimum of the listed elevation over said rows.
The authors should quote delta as 0.14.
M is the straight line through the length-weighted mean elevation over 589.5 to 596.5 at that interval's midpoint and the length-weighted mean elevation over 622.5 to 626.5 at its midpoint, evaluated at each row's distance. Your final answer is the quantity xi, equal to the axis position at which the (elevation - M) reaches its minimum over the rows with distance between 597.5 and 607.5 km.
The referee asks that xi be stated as 602 km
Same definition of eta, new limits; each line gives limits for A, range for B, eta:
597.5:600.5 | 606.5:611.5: 1.81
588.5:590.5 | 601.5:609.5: 1.93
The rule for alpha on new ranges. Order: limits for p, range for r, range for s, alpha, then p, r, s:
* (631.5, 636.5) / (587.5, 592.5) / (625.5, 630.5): 0.3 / 0.4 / -0.86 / 0.3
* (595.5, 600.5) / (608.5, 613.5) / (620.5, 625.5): 0.1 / -0.2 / -0.52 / 0.7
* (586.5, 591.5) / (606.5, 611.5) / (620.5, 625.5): -0.1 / -0.6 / -0.49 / 0.7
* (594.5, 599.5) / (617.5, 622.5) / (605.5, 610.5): -0.3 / 0.0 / -0.37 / -0.1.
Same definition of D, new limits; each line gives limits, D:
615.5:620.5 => 1.48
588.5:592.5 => 2.00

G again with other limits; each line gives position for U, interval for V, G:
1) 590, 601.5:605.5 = 0.6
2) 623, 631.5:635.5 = 1.7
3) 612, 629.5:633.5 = 1.0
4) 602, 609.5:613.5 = 1.0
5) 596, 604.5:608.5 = 1.1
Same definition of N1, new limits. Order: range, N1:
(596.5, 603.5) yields 1.71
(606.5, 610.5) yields 1.82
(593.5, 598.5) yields 1.79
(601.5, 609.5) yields 1.79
